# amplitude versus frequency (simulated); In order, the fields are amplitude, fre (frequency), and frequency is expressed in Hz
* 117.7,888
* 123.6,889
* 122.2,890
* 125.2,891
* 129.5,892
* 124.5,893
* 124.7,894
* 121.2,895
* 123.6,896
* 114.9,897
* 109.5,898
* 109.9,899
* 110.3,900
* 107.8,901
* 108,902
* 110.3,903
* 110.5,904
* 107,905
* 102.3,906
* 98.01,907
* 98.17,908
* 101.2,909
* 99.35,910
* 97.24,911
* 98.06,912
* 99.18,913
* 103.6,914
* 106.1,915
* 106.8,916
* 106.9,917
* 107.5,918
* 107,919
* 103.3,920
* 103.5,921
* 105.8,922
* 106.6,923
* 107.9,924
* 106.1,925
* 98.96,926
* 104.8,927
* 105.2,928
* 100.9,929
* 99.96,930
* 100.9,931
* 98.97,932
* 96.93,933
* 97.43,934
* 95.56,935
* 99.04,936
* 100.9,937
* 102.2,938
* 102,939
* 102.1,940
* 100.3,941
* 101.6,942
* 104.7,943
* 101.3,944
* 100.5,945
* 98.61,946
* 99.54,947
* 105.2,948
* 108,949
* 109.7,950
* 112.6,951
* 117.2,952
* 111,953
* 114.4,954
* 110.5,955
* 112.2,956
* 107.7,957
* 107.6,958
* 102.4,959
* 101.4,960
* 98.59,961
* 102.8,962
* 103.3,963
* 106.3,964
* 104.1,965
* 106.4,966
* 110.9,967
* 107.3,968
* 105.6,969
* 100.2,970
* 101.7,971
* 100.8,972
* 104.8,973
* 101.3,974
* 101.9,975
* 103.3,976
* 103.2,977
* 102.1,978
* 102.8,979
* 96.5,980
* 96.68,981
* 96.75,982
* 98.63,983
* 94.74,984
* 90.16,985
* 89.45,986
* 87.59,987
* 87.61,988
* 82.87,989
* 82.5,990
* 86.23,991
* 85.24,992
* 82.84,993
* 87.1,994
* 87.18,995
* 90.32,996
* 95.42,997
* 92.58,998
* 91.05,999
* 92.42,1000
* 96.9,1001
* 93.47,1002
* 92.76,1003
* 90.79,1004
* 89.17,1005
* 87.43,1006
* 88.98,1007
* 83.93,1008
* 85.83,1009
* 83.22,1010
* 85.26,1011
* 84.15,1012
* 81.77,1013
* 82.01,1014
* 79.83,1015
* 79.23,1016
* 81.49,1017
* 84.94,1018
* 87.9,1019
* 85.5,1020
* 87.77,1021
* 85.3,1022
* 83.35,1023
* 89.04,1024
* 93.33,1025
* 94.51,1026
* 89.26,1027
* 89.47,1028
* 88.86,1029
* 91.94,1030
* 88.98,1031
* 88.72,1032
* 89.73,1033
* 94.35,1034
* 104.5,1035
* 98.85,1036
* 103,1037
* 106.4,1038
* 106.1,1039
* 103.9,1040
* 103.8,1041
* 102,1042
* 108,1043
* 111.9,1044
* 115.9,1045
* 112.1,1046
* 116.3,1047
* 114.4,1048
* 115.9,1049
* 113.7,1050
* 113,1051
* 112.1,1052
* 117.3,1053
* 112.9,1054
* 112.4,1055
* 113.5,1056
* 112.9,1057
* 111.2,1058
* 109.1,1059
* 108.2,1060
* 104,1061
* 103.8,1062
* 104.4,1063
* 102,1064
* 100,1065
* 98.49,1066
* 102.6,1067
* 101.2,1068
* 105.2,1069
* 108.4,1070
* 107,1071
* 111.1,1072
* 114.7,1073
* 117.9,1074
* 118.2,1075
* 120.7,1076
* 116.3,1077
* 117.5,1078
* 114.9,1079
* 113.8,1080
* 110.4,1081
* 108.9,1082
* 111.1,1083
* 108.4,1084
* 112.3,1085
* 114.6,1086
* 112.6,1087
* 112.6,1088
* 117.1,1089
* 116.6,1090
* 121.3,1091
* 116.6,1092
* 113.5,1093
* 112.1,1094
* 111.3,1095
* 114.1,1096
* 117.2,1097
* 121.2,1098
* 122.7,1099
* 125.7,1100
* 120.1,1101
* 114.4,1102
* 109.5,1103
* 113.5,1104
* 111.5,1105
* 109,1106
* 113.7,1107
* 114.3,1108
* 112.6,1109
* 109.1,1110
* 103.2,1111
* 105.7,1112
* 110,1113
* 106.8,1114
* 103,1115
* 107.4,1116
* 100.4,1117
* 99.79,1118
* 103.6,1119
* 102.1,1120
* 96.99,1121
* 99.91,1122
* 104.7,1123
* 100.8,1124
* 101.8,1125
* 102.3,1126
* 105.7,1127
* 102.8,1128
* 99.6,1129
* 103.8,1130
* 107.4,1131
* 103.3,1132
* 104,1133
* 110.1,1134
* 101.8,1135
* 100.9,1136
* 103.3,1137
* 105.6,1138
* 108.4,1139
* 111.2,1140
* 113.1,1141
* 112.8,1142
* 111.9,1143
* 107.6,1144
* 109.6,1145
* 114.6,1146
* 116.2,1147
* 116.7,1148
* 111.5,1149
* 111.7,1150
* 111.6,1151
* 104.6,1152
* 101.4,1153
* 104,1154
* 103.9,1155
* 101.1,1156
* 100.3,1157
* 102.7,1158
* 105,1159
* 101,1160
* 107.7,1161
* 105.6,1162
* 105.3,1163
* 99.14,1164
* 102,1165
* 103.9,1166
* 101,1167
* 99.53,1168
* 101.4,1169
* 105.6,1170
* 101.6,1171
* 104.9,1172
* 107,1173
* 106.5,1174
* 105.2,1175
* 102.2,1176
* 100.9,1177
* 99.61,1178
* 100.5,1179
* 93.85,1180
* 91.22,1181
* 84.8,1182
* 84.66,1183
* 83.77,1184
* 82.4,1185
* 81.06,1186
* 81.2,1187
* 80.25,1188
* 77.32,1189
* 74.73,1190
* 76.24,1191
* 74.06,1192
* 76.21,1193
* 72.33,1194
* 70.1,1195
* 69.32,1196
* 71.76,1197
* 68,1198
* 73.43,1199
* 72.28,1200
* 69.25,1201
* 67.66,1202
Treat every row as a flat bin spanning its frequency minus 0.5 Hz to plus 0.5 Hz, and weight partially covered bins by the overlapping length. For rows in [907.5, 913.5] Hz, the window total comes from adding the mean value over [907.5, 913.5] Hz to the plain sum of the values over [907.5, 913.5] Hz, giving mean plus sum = 692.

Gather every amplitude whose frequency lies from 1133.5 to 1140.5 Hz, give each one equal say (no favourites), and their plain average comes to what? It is 106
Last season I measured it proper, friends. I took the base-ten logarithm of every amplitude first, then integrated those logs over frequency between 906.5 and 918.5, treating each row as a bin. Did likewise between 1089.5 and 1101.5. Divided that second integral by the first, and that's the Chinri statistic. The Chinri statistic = 1.03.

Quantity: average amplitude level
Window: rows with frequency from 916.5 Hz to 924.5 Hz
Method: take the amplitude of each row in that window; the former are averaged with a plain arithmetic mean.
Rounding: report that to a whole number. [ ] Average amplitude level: 106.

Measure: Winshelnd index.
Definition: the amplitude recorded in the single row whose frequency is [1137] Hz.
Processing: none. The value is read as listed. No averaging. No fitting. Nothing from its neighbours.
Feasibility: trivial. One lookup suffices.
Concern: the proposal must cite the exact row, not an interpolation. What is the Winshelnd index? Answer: 103.3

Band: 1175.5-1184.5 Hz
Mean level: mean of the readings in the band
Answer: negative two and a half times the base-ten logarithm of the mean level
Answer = -4.93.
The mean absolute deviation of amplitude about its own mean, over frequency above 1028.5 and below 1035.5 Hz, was 4.0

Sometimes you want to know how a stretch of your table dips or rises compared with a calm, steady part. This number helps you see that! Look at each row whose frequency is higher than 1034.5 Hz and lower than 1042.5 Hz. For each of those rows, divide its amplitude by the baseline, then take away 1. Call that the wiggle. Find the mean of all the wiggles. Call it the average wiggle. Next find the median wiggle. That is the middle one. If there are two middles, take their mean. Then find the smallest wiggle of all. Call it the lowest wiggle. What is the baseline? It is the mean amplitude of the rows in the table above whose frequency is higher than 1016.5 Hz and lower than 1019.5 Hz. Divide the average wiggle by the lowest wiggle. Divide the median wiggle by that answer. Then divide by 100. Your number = 0.0017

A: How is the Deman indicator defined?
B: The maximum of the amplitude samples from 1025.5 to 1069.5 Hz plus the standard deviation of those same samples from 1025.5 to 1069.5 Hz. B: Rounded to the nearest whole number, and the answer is 126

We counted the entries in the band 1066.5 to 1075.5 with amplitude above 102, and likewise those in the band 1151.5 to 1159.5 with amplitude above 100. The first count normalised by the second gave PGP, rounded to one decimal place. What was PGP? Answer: 1.0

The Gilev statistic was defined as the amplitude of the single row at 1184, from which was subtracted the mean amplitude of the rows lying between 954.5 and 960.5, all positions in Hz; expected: -23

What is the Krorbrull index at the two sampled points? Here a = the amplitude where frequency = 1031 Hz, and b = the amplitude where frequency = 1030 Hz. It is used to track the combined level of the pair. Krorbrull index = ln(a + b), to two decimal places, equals 5.20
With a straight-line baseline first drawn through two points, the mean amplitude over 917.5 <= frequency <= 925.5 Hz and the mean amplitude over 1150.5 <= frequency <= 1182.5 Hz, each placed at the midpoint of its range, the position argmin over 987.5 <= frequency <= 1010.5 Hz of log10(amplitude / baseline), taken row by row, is 990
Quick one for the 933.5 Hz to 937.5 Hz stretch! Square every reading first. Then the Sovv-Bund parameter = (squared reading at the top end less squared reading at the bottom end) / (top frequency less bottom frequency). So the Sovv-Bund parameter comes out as 229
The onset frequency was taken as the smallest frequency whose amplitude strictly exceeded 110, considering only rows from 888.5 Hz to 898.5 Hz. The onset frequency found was 889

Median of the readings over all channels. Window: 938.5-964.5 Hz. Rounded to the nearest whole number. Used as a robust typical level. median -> 104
